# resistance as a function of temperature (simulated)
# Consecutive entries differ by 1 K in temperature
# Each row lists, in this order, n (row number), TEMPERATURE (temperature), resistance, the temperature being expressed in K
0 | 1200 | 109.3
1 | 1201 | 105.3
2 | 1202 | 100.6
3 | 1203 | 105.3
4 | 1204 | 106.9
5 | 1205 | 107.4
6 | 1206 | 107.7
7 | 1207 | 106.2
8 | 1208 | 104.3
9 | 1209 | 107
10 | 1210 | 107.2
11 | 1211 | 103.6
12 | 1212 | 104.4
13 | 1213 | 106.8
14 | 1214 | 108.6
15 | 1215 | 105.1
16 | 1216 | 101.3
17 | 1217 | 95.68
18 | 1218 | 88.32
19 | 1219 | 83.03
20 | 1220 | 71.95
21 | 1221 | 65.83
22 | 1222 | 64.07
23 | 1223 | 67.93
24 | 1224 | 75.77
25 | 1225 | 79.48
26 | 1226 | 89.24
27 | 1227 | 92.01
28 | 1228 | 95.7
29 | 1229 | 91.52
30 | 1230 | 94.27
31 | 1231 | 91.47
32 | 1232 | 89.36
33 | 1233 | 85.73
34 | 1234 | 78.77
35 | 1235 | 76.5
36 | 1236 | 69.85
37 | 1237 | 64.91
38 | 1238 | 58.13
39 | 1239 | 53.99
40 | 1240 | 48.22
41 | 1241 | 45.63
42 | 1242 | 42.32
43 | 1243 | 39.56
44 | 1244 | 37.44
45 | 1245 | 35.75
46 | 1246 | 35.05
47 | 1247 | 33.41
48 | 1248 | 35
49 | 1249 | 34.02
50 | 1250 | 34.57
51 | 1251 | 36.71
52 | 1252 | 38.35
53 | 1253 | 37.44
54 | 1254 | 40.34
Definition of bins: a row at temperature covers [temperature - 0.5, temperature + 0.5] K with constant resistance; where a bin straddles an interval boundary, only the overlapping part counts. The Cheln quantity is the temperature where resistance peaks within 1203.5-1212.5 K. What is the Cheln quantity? 1206 K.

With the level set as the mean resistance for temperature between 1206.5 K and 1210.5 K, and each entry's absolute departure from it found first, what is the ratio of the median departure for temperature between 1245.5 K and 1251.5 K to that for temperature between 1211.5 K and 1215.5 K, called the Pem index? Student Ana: 50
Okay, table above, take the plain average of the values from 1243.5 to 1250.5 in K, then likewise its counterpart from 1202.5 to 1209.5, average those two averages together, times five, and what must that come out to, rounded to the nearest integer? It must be 354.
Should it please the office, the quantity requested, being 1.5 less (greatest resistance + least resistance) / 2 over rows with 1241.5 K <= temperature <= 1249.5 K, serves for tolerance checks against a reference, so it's -36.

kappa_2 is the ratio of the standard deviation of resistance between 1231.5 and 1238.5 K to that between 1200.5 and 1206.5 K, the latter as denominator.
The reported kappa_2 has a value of 4.3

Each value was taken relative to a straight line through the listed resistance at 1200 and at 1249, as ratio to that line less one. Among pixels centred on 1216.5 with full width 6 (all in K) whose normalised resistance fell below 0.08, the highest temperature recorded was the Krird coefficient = 1219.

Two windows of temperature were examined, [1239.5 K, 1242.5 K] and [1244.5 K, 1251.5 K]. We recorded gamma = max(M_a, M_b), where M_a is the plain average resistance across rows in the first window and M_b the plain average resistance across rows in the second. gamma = 45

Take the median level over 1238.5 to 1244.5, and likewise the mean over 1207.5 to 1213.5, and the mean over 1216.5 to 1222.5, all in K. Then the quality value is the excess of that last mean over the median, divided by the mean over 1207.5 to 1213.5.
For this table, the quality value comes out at 0.32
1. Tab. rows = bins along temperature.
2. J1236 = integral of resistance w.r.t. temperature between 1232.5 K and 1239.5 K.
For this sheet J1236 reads 488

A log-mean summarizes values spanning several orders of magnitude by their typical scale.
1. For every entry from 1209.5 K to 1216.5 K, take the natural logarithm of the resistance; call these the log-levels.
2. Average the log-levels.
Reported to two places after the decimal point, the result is 4.66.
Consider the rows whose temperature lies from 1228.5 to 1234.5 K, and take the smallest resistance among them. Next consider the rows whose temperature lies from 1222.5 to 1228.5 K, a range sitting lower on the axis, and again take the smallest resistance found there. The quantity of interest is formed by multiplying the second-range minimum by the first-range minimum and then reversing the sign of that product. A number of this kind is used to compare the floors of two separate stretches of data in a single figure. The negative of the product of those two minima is -5351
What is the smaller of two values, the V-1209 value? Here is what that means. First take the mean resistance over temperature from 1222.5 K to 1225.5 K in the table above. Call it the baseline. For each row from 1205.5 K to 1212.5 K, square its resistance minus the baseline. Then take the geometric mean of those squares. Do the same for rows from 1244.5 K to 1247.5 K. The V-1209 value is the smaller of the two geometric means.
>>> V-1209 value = 982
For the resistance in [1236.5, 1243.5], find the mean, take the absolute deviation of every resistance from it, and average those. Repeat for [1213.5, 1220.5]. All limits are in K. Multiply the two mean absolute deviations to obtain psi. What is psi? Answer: 78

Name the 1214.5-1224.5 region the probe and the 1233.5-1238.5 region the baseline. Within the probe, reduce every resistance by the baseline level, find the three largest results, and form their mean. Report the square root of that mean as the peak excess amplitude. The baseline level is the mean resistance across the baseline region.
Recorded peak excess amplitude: 5.6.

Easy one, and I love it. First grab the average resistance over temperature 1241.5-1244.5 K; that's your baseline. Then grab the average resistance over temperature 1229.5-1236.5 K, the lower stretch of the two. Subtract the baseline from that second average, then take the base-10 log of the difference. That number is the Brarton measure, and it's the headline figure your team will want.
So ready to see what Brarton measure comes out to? 1.64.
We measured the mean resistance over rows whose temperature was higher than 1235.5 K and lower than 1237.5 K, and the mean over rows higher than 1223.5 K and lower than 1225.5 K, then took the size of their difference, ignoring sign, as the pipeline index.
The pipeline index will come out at 10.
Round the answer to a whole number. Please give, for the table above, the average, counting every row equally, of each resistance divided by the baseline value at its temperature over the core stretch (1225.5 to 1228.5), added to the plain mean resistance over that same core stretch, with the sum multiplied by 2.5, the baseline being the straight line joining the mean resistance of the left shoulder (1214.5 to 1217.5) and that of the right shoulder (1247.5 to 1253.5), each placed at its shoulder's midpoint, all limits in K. 234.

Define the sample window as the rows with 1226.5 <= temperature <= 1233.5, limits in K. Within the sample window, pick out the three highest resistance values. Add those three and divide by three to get 94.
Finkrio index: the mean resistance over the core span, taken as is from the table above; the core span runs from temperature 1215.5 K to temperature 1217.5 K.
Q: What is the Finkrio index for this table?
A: 98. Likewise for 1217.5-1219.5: 86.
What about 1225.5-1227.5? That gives 91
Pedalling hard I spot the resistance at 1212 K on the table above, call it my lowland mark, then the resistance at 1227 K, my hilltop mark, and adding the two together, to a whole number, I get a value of 196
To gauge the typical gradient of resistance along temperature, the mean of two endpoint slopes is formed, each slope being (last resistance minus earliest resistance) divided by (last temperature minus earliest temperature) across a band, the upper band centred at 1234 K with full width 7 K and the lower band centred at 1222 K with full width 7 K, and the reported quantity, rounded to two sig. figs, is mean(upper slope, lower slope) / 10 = -0.25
